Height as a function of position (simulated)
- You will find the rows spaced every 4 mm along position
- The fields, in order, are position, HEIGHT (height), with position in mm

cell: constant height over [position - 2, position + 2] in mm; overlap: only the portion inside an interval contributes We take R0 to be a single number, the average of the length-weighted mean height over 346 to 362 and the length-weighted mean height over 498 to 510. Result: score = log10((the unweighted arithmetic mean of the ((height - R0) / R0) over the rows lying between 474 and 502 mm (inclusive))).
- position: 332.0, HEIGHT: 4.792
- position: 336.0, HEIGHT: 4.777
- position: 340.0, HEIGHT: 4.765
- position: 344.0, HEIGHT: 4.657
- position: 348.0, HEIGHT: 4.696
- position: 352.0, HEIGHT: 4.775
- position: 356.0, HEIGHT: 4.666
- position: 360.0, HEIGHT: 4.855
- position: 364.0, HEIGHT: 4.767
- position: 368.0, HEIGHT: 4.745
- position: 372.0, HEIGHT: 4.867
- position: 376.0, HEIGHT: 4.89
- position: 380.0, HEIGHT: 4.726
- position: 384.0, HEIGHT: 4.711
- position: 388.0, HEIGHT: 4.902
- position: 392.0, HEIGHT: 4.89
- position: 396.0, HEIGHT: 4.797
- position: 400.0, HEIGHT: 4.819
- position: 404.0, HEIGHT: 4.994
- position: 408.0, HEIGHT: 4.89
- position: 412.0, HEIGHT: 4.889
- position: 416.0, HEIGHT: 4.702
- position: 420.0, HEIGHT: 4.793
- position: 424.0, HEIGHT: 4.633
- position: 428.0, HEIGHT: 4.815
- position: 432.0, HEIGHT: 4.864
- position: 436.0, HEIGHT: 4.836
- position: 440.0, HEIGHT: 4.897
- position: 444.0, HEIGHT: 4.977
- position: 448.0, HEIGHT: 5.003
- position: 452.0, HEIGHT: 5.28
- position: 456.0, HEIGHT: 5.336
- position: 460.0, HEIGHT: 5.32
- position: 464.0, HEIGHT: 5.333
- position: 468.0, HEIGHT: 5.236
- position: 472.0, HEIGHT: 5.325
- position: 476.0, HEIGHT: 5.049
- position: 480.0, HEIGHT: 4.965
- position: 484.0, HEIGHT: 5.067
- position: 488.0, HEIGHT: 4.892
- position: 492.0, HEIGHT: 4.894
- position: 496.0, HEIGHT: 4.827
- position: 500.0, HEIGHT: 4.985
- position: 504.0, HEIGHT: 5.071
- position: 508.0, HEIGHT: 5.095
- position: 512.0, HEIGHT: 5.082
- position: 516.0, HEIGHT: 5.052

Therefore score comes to -1.9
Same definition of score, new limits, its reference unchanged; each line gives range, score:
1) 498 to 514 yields -1.5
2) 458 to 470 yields -1.1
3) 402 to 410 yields -2.1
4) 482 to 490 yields -1.8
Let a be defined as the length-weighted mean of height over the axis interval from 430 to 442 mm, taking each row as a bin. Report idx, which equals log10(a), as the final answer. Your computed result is 0.687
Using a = 4.87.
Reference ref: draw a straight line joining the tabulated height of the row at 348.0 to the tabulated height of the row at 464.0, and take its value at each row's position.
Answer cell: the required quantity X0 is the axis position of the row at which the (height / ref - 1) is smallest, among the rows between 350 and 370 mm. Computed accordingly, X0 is 356.0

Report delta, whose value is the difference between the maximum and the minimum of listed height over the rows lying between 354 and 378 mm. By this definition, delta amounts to 0.22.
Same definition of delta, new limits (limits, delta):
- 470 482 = 0.36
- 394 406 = 0.20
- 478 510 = 0.27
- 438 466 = 0.44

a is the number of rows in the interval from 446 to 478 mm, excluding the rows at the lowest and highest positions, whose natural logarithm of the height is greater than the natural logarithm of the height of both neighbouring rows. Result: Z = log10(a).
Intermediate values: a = 3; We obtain 0.48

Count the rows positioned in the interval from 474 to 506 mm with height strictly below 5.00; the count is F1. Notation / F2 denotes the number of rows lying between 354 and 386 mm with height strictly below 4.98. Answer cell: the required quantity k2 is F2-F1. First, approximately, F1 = 5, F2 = 8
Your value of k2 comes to 3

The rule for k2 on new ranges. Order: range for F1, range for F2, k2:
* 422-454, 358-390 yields 2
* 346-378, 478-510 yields -4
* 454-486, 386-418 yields 6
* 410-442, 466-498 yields -4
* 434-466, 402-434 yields 4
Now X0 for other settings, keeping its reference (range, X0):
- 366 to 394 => 384.0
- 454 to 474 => 468.0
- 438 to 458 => 440.0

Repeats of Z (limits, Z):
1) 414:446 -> 0.30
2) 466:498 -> 0.48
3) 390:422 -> 0.00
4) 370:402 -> 0.30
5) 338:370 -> 0.30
